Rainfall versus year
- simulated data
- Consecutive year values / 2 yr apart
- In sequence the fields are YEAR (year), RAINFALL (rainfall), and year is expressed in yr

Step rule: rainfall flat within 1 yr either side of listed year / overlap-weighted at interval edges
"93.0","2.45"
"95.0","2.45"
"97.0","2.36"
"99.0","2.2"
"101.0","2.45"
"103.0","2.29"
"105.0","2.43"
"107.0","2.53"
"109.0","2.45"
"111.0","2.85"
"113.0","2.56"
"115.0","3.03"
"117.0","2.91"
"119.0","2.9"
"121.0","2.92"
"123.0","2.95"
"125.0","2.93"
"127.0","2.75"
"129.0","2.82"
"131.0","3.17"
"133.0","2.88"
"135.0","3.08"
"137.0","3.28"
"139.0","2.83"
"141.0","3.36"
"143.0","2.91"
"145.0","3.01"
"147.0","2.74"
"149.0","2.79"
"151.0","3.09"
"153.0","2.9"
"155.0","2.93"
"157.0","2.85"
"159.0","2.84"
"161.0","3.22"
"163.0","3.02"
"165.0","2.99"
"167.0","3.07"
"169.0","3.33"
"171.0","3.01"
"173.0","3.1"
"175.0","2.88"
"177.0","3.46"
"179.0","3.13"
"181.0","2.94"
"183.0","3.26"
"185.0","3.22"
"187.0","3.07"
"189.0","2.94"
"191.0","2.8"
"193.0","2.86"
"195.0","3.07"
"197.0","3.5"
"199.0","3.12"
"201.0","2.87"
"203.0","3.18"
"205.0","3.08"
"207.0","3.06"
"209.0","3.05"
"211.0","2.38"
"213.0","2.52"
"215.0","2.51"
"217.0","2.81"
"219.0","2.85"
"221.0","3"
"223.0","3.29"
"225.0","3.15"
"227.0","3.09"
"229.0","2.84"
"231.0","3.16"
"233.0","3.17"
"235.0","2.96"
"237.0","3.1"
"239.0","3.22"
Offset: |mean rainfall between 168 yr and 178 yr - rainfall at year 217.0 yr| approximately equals 0.35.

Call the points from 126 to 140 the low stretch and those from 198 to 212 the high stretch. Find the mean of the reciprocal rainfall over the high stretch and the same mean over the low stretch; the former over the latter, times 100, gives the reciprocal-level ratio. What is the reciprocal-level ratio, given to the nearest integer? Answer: 101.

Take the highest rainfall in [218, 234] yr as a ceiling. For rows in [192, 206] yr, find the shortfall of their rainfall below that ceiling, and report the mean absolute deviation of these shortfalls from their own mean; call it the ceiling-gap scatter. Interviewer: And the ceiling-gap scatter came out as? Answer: 0.15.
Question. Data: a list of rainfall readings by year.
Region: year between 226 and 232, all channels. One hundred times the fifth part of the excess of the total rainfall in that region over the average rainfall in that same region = 121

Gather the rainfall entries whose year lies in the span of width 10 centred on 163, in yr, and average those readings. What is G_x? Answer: 3.03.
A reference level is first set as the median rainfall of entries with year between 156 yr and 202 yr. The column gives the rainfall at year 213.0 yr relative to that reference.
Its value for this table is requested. -0.55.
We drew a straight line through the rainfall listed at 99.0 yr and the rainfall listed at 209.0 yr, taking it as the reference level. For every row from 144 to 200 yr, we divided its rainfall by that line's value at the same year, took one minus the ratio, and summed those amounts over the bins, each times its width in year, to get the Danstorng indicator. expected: -5.7 yr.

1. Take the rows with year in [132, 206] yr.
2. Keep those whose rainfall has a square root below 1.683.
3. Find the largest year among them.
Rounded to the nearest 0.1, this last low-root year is 191.0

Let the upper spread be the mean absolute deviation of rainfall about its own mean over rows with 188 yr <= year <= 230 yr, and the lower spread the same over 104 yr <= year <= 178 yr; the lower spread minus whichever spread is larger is -0.03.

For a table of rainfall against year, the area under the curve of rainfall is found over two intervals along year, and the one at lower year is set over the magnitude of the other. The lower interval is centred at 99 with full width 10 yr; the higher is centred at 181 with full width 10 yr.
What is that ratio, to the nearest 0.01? 0.73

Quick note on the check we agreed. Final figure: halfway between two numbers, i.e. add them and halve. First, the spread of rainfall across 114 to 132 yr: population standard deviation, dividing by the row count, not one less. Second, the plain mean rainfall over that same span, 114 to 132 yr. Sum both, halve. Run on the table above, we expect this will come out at 1.52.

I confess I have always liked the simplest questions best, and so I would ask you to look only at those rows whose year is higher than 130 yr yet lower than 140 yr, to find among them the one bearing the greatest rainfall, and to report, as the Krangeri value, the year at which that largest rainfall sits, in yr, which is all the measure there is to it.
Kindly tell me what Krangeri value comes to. 137.0 yr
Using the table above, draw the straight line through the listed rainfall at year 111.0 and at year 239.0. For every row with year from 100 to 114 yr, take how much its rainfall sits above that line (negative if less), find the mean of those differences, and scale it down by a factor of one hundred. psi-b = -0.0033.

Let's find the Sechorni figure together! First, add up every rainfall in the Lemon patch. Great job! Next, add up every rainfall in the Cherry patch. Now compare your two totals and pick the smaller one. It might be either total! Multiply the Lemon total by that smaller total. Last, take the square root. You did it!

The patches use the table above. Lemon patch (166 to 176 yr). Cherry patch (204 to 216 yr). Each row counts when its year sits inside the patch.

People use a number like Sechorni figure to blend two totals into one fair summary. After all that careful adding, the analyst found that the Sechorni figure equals 15.4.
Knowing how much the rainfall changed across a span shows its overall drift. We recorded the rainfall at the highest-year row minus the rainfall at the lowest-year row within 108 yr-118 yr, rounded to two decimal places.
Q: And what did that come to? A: 0.46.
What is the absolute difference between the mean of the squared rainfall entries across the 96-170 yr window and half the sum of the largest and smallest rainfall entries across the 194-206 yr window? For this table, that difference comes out 5.04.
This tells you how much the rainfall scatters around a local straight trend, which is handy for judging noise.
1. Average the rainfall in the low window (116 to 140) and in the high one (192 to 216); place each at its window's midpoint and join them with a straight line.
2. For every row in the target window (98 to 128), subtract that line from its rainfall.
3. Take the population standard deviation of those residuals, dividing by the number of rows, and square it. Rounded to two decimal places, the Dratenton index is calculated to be 0.07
